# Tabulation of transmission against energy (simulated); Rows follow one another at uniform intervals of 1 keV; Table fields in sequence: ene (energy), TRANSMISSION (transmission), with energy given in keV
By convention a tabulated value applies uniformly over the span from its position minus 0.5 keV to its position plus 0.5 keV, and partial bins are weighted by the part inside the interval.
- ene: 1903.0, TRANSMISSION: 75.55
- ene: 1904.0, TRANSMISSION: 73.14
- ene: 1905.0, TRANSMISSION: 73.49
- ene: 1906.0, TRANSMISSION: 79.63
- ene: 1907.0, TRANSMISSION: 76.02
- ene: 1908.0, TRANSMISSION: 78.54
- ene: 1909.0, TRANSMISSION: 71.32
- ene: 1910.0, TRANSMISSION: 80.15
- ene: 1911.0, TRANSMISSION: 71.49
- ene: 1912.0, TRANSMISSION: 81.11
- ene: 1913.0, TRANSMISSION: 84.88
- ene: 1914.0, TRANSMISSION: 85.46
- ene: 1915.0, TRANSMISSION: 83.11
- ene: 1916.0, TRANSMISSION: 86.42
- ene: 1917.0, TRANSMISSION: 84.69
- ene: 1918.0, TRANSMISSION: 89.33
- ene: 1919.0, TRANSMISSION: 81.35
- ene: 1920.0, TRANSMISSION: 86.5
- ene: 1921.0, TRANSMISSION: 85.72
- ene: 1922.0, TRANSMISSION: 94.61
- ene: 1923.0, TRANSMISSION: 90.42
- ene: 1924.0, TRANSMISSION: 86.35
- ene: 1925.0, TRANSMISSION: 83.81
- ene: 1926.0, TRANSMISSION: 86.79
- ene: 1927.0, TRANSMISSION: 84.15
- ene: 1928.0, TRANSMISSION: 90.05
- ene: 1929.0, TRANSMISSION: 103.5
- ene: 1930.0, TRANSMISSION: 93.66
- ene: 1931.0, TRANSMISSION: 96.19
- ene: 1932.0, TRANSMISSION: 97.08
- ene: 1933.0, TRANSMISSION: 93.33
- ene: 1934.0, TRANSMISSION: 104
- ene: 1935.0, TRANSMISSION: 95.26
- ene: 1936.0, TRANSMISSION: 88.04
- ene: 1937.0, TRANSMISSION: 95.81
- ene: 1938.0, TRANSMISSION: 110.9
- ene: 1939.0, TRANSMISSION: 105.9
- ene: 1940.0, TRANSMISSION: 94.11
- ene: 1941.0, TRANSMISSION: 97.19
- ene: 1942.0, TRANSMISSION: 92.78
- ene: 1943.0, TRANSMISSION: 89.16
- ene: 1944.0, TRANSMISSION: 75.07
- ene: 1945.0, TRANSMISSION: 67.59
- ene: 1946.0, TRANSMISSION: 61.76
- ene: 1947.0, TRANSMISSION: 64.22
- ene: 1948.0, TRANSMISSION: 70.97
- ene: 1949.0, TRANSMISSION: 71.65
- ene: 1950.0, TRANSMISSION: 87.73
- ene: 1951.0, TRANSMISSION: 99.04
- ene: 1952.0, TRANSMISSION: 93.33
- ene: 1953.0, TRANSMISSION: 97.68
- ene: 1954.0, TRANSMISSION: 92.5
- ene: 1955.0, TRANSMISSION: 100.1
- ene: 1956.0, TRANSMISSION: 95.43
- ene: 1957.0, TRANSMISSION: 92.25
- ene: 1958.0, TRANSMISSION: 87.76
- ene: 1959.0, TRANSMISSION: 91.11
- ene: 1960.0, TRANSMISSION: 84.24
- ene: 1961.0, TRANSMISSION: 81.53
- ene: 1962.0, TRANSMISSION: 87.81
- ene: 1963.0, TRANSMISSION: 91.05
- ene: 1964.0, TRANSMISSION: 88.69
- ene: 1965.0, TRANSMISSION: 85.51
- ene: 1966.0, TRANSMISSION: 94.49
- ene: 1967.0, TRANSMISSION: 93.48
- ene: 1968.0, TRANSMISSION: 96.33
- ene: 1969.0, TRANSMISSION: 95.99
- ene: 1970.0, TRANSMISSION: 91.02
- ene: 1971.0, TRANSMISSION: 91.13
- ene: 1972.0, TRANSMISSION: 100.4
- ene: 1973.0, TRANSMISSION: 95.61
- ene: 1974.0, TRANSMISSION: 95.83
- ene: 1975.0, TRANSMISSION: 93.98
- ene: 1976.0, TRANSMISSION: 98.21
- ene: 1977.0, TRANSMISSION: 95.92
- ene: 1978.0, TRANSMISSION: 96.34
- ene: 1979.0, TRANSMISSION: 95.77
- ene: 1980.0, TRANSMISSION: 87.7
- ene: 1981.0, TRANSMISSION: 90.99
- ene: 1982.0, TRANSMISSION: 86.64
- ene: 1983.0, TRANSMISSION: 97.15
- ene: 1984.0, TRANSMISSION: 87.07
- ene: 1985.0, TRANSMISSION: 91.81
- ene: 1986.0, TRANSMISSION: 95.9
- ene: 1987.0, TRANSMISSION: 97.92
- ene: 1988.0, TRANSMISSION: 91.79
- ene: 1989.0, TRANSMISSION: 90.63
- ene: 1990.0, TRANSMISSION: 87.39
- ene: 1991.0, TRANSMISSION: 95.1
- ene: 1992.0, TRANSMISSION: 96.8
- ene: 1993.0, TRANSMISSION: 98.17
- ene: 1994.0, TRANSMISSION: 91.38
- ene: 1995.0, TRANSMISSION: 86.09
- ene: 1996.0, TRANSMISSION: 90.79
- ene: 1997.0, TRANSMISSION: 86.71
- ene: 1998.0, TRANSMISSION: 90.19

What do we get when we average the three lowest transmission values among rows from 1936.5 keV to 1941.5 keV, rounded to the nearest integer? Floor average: 96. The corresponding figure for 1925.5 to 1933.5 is 87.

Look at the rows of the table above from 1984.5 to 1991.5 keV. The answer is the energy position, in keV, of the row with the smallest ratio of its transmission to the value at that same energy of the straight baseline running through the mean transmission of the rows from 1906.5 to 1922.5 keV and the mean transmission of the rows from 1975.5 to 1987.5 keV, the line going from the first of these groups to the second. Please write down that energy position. 1990.0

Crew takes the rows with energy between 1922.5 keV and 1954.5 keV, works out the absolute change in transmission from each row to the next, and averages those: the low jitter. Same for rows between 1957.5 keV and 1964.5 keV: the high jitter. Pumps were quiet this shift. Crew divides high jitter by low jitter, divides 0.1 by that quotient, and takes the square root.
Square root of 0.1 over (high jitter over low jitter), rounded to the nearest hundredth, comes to 0.40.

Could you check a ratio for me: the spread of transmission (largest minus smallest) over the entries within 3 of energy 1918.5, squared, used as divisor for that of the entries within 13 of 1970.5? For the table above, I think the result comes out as 0.30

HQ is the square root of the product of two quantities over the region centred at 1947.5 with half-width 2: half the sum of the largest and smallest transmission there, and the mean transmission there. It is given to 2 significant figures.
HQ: 67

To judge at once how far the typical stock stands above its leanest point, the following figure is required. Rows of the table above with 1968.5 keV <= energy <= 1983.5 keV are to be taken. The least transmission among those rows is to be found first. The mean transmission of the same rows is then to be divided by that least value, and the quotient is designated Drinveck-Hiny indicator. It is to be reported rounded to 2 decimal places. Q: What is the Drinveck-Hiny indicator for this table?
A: 1.09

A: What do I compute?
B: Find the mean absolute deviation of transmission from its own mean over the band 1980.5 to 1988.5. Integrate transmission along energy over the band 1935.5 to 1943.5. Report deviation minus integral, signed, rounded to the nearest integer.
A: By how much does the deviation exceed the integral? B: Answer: -770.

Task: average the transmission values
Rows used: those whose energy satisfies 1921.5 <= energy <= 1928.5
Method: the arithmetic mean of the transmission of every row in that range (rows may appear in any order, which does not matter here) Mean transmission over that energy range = 88.0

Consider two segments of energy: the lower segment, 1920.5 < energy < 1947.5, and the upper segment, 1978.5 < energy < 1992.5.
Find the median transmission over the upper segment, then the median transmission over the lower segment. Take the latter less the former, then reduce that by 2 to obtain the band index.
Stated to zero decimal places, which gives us -1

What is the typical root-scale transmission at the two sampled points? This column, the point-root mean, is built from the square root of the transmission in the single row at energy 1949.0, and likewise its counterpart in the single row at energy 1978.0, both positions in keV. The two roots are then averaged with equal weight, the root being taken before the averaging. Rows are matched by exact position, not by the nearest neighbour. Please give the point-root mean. 9.14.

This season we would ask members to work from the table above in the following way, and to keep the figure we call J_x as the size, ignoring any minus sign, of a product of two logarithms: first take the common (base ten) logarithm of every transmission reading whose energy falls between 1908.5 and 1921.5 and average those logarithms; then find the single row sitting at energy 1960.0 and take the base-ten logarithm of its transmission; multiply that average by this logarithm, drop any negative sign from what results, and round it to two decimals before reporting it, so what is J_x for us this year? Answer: 3.69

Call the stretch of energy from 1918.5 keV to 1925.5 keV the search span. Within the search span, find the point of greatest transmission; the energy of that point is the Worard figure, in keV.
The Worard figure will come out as 1922.0 keV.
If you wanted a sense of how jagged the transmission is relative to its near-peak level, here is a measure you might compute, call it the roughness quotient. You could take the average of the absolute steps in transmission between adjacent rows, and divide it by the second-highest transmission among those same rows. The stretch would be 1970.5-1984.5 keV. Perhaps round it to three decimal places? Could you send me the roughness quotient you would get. 0.047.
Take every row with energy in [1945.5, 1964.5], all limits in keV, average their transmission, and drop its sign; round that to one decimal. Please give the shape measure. 86.3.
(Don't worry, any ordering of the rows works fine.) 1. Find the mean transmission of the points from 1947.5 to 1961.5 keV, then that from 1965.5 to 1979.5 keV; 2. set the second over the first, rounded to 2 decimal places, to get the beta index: 1.07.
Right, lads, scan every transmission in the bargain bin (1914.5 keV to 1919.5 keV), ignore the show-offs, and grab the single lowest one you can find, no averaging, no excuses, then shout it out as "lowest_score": 81.35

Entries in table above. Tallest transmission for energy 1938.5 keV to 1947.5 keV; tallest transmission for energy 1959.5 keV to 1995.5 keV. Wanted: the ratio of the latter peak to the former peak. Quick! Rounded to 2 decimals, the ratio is 0.95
